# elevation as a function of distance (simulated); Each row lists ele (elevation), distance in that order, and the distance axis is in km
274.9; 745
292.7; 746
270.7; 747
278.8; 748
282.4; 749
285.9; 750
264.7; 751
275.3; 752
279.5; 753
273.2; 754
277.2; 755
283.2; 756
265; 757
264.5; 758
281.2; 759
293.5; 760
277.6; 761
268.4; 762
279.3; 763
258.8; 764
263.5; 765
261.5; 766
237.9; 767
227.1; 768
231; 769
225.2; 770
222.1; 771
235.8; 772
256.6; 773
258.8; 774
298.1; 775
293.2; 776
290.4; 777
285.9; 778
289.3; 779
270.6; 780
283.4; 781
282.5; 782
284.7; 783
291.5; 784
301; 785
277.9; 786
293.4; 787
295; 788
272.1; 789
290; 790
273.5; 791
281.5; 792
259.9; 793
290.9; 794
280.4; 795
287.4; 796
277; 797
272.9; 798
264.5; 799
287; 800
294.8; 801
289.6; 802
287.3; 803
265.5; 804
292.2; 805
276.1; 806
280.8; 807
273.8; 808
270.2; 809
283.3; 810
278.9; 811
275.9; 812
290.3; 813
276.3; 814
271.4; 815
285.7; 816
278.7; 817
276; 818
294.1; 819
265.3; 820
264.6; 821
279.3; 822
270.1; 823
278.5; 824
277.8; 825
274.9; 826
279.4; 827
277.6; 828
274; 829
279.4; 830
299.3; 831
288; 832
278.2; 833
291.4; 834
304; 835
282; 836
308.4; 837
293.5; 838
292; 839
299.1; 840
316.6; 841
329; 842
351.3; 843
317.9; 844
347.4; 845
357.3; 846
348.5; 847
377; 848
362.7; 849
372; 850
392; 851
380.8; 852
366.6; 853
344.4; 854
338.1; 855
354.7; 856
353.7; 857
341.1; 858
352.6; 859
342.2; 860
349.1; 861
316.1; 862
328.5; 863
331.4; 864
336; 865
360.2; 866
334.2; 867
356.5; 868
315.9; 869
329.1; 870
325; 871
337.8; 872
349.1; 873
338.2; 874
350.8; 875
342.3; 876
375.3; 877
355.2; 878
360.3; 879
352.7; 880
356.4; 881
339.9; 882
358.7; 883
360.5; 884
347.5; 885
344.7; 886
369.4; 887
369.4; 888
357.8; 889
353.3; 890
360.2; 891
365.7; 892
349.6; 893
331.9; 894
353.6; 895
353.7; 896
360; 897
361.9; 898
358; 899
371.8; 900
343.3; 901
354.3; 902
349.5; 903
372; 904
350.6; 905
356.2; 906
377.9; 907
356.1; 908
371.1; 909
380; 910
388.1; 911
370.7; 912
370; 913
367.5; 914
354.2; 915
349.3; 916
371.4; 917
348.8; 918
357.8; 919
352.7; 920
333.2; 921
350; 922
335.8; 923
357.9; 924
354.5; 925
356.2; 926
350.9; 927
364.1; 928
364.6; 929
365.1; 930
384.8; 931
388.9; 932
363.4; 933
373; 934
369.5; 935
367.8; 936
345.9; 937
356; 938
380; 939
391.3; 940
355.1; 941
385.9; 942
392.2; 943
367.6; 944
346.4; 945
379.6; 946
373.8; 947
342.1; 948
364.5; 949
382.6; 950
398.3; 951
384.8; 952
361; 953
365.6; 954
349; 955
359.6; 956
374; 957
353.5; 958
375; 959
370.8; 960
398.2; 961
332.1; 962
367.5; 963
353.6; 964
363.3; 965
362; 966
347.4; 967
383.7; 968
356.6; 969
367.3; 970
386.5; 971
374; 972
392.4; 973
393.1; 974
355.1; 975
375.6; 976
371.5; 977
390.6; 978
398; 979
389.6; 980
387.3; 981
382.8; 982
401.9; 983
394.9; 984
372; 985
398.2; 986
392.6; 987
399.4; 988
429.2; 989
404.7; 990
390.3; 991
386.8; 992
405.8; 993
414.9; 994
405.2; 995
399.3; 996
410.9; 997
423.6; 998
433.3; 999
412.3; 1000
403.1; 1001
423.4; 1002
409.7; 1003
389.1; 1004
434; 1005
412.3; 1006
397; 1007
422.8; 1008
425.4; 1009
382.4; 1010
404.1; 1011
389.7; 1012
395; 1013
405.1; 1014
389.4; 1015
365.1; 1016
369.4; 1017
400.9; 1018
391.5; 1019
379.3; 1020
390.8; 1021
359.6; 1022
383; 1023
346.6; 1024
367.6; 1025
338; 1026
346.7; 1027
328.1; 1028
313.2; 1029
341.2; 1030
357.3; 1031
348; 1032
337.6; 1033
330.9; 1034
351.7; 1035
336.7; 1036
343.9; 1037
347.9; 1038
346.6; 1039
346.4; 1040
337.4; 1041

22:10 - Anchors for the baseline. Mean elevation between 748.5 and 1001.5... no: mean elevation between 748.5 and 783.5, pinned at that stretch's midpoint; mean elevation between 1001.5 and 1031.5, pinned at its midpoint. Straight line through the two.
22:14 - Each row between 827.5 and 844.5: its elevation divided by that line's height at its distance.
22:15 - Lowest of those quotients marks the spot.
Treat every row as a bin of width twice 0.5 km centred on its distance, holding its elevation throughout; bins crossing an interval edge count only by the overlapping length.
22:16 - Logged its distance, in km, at 829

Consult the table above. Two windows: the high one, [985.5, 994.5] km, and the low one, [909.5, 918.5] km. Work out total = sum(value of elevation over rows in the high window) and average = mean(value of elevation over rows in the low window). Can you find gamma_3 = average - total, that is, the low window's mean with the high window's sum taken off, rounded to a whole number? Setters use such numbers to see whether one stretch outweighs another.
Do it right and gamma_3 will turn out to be -3255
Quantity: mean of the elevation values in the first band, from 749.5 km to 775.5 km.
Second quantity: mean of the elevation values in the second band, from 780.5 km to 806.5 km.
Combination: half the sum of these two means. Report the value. 273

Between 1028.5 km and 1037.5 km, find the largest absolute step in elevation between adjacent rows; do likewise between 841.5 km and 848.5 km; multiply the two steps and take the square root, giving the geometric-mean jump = 31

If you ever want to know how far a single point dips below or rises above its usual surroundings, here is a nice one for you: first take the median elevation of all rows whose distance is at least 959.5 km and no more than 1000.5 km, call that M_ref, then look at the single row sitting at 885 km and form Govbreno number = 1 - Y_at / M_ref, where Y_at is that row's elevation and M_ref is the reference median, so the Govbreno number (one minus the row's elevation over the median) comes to 0.11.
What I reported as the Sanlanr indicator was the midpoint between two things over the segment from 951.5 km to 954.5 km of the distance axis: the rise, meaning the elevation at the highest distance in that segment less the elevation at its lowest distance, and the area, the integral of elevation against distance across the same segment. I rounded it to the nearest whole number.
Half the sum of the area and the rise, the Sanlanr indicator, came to 546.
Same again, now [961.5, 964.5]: 537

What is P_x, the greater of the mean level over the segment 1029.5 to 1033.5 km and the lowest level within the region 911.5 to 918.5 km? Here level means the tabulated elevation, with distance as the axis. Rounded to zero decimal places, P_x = 349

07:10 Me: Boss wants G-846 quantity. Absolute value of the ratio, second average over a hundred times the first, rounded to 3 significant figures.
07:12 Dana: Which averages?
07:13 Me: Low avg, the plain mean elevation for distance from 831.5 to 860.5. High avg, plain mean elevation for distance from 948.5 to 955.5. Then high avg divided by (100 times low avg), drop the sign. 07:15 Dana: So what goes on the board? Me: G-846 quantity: 0.0111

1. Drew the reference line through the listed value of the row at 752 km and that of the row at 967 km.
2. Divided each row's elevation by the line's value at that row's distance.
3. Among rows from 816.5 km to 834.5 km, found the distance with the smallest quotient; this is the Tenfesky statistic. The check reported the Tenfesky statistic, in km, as 821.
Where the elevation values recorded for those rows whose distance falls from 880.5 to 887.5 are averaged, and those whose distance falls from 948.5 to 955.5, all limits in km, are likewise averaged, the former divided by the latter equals 0.95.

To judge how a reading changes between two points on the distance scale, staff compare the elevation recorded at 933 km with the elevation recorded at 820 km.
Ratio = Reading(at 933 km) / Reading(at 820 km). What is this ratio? 1.37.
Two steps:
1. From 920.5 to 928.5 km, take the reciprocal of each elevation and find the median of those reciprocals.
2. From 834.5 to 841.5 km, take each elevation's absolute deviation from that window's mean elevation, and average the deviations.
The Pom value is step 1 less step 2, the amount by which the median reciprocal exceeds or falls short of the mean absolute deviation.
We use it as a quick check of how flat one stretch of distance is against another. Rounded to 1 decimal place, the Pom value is -8.8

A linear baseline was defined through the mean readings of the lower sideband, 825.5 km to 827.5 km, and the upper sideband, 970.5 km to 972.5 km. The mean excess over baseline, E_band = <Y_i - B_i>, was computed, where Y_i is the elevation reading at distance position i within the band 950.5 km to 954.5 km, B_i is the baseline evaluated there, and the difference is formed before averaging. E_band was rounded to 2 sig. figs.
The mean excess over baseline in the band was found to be 11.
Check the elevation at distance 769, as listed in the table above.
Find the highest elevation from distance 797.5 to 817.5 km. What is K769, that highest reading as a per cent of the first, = 128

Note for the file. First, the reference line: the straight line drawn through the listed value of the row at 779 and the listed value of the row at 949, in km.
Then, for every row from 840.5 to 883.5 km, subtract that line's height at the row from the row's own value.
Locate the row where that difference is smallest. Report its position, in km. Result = 869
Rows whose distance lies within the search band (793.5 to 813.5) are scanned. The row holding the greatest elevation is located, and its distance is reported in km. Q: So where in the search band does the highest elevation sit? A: 801 km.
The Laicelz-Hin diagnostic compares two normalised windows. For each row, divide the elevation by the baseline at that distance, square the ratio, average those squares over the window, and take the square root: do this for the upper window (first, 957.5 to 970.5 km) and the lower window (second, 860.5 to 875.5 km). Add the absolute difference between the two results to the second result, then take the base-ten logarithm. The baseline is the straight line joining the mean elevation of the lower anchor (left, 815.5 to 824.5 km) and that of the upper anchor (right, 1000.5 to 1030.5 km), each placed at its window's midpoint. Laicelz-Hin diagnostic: 0.080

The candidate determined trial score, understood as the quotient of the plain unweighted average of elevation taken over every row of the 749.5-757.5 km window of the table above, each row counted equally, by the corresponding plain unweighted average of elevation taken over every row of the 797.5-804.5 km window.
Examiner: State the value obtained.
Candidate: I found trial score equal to 0.98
